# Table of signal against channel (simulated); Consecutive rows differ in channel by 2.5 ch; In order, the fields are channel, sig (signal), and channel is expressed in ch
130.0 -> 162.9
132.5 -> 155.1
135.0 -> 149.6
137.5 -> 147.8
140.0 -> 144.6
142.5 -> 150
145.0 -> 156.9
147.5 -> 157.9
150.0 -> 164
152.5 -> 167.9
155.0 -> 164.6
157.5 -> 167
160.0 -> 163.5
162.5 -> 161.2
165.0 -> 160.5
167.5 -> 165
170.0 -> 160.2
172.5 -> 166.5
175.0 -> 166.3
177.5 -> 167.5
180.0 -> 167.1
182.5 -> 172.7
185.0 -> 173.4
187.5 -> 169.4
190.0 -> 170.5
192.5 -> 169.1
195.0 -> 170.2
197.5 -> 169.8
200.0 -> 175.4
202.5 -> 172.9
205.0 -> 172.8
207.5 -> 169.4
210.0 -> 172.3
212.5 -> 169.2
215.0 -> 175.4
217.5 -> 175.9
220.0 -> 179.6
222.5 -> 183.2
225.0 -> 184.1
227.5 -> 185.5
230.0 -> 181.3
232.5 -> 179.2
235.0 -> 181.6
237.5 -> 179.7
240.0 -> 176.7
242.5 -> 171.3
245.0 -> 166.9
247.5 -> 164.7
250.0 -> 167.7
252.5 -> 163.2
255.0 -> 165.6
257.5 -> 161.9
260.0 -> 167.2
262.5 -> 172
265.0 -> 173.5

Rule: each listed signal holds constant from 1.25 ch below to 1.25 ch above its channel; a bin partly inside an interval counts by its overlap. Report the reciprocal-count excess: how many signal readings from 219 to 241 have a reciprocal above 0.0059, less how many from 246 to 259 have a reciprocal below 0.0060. -1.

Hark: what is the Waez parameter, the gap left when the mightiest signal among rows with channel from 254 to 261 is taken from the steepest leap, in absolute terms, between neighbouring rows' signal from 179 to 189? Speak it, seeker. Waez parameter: -162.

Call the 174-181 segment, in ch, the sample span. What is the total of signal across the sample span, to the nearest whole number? 501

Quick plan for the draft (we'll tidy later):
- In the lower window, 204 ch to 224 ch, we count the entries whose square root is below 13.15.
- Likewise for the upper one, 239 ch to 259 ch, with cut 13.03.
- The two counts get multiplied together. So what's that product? 24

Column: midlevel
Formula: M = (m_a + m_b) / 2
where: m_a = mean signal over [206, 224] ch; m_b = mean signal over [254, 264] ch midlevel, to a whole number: 171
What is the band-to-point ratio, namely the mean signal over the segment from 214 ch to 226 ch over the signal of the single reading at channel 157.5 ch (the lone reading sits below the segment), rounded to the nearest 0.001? 1.076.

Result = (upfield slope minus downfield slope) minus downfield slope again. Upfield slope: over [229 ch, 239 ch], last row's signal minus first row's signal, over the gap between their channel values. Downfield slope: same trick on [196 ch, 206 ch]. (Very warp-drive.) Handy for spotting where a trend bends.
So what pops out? -1.0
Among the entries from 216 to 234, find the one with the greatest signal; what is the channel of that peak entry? 227.5 ch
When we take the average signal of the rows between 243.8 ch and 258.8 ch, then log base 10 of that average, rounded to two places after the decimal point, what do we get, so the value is 2.22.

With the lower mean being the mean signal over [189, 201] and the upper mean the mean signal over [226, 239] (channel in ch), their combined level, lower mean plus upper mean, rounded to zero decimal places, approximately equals 352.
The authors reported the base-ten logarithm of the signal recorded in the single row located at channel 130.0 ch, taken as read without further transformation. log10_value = 2.21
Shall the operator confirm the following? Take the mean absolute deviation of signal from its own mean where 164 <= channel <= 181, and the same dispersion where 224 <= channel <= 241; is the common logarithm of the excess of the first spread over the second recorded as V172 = -0.60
